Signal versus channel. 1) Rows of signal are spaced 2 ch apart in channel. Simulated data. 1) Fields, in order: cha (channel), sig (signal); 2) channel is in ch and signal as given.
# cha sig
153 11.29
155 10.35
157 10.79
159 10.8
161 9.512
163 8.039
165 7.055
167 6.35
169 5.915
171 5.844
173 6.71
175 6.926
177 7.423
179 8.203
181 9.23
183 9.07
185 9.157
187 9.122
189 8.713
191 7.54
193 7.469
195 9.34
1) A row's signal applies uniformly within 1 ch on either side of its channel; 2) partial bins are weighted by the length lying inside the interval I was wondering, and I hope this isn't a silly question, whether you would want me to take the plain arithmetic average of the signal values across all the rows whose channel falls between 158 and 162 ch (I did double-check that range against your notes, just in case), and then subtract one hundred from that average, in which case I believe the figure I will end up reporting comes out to -89.8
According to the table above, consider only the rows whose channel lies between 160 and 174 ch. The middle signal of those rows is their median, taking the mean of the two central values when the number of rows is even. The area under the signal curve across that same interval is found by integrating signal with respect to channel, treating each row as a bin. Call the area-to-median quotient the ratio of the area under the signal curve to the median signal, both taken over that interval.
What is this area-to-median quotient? 14.7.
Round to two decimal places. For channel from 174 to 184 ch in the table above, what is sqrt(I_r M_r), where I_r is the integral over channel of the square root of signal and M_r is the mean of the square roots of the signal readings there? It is 9.03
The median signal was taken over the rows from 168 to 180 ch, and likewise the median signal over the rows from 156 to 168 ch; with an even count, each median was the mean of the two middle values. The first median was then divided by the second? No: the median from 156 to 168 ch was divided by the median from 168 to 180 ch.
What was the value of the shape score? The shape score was 1.29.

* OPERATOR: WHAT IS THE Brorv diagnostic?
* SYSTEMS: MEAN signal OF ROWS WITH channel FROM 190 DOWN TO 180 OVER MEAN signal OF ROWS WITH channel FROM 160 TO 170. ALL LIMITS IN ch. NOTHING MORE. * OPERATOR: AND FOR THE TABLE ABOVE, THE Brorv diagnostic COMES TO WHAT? 1.23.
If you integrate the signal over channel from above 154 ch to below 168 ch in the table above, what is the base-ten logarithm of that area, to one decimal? 2.1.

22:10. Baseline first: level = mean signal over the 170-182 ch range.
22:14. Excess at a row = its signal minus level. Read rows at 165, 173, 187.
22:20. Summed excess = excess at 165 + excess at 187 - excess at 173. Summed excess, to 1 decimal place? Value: 2.1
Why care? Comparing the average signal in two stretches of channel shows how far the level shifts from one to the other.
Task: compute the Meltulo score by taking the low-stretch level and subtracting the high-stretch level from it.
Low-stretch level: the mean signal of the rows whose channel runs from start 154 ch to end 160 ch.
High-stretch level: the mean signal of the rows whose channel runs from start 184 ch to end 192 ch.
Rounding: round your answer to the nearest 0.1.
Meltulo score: 2.0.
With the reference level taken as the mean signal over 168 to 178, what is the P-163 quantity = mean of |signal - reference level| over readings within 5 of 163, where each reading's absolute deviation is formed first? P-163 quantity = 1.9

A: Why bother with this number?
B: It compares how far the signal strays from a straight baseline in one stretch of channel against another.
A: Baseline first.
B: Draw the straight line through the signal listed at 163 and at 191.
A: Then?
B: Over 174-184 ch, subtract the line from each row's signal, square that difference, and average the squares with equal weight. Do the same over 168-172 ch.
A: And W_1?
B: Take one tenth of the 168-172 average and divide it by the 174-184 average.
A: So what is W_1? 0.39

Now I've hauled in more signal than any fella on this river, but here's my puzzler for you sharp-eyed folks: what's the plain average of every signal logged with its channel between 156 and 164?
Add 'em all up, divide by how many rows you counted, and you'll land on 10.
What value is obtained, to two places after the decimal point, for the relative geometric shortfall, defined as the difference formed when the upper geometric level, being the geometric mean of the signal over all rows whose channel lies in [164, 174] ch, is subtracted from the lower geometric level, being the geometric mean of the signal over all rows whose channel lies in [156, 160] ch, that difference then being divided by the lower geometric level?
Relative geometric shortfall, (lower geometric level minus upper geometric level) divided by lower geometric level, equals 0.41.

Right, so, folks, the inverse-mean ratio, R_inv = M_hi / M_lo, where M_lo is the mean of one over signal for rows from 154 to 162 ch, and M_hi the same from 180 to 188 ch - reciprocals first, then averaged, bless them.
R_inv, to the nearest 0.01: 1.13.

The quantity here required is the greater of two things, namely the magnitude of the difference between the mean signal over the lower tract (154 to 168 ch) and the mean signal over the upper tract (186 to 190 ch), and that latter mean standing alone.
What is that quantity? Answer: 8.9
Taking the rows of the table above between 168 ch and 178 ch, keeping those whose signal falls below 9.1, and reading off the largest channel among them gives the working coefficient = 177 ch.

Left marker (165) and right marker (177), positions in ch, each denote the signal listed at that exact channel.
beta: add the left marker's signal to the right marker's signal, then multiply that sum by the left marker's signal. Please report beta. 102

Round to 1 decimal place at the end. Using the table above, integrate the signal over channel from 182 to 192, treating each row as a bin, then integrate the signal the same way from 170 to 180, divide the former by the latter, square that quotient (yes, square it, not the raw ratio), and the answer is 1.5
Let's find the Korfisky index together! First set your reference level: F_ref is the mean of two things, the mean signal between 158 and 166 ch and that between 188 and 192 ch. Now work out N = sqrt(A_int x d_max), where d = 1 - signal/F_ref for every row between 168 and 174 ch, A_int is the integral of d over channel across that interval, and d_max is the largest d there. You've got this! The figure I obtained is 0.7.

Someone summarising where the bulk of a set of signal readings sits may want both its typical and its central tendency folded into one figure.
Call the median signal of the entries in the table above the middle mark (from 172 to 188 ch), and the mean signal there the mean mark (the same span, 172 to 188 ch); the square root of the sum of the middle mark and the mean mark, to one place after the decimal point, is 4.1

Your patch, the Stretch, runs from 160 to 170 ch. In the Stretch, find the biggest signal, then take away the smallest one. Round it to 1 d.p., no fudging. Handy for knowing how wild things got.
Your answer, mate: 3.6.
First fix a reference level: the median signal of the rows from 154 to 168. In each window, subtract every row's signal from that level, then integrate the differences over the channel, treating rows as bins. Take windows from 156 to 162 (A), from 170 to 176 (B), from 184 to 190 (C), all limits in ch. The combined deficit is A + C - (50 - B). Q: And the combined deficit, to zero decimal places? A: -34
